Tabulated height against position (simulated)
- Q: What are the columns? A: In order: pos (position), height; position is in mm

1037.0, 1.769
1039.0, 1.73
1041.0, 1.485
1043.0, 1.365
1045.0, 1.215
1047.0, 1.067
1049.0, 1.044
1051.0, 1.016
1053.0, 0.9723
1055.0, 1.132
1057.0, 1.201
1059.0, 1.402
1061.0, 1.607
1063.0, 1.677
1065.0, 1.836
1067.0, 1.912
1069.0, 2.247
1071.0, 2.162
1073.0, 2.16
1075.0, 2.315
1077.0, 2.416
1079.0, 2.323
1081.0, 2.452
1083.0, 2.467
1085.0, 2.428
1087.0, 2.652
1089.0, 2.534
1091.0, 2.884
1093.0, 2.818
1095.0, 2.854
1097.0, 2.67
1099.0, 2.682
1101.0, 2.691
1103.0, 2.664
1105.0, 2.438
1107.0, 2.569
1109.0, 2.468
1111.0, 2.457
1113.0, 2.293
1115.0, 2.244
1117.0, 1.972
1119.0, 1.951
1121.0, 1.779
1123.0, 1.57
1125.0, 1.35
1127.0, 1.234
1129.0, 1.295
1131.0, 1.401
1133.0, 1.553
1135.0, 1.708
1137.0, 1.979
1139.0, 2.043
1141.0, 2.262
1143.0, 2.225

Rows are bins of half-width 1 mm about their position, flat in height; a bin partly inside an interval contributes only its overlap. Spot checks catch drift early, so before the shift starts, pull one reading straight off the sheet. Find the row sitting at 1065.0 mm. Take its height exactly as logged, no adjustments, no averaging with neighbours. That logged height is 1.836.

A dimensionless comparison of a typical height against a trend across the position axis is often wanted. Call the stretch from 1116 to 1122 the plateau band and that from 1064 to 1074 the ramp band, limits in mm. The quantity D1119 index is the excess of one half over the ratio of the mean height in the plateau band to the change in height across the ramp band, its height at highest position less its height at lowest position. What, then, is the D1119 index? -5.4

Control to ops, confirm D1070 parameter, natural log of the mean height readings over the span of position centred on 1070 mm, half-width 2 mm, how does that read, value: 0.79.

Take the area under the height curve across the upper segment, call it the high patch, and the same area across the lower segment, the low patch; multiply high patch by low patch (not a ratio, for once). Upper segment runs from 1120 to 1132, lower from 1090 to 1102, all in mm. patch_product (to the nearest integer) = 573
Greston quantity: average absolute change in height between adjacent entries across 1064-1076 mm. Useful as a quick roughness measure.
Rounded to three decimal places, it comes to 0.131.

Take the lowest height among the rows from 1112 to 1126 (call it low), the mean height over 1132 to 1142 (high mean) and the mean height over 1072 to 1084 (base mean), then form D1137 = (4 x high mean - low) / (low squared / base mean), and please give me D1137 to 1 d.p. 8.1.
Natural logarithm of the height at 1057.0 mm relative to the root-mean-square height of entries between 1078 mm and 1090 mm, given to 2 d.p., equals -0.72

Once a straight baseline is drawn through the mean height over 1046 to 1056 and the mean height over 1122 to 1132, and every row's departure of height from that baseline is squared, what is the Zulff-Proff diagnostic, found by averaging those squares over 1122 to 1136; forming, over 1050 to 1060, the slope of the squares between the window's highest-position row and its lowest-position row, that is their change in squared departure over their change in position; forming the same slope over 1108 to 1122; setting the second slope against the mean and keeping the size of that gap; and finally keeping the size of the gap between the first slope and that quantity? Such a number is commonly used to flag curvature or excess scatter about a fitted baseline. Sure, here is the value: 0.11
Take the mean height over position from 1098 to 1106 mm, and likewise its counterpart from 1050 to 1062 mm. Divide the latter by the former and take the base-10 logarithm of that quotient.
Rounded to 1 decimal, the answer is -0.3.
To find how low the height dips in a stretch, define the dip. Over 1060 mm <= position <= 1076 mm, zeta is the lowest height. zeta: 1.607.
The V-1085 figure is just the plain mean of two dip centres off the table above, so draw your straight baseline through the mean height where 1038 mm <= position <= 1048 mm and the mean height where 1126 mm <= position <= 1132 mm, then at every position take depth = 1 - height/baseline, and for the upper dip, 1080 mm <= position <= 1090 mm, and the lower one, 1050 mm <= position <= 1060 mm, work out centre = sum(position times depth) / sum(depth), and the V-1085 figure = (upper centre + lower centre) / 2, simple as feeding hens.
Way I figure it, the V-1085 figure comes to 1069.1 mm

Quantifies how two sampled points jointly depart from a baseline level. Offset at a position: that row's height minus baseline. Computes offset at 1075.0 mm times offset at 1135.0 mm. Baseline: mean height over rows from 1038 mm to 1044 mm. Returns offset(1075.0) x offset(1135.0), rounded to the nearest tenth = 0.1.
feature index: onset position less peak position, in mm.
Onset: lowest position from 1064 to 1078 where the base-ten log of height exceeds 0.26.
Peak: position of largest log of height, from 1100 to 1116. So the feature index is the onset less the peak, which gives -36 mm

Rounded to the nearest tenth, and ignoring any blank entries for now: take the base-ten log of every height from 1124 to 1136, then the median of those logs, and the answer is 0.1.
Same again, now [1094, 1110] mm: 0.4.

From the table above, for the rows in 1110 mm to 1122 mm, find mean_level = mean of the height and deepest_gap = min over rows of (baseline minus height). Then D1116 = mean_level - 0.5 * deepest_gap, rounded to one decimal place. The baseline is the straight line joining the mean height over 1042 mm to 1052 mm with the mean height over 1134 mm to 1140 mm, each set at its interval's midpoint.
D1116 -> 2.5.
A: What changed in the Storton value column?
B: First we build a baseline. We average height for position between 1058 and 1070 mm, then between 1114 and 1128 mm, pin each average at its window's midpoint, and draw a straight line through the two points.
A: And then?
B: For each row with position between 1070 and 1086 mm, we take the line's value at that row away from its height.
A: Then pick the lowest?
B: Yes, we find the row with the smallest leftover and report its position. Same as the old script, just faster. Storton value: 1073.0 mm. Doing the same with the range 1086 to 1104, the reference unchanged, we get 1089.0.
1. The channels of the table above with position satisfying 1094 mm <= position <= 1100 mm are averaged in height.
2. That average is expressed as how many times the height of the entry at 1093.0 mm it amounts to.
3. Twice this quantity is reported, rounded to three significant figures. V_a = 1.94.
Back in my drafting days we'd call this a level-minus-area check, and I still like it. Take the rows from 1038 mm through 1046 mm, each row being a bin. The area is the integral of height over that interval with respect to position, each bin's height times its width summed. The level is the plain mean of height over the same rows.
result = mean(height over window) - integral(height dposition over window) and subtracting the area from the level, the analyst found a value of -10.1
